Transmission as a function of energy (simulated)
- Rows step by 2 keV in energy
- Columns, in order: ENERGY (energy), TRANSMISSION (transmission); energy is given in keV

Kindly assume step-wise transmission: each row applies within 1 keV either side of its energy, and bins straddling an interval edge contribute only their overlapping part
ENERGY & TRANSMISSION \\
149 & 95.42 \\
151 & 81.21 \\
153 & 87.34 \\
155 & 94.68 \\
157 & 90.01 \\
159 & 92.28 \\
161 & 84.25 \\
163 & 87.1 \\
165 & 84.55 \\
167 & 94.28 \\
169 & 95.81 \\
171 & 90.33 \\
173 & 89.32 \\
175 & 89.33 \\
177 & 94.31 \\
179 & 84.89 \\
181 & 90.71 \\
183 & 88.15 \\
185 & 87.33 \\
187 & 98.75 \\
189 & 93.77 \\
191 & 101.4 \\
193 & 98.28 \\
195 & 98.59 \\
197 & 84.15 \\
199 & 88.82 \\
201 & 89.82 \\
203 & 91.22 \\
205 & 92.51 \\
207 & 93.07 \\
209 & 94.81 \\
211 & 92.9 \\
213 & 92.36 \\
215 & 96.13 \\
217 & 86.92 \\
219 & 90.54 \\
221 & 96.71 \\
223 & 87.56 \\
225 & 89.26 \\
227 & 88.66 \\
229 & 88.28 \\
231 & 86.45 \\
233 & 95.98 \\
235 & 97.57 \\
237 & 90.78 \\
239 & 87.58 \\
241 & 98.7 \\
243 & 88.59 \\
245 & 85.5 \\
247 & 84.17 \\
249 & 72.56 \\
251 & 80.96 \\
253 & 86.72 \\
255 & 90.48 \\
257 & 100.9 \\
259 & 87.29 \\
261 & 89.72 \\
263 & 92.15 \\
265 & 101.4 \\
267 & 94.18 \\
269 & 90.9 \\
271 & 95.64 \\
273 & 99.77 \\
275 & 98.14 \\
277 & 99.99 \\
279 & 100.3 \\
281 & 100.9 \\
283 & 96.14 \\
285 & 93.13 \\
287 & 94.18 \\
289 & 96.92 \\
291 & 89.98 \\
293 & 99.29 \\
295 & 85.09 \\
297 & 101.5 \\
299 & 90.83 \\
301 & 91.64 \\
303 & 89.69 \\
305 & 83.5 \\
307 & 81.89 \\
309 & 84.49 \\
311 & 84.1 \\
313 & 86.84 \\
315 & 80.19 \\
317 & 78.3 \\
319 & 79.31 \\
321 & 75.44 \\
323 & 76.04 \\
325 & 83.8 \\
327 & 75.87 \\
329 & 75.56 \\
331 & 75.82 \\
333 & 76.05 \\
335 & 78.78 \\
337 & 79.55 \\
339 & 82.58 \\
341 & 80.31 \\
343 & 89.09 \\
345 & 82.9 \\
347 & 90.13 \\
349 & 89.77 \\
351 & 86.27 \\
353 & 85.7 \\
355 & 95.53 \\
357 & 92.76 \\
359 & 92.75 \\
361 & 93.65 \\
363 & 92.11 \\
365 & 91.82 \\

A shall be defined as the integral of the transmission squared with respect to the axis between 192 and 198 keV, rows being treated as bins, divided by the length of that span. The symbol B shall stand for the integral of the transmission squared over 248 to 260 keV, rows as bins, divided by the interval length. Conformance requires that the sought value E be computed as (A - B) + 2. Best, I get 1268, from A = 8820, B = 7554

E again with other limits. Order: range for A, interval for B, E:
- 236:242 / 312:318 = 1852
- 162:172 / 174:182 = 117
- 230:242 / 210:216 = -155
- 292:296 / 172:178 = 267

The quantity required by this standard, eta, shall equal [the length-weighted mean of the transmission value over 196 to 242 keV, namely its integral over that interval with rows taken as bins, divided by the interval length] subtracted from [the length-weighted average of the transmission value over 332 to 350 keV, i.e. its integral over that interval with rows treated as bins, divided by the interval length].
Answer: -8.1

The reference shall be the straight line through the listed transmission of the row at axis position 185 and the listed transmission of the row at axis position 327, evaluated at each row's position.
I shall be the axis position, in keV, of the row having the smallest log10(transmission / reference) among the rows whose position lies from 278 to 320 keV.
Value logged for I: 317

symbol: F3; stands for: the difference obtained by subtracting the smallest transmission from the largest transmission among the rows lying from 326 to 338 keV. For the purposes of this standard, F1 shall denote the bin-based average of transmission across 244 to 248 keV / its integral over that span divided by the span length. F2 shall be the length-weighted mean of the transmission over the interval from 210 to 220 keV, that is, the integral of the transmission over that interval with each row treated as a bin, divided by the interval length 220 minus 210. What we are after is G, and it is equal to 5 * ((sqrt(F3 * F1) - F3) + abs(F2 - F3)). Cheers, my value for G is 511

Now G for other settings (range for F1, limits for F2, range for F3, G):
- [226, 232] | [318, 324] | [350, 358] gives 433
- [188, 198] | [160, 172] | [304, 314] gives 506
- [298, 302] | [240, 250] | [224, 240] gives 478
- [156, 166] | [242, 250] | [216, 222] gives 462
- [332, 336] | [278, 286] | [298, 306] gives 532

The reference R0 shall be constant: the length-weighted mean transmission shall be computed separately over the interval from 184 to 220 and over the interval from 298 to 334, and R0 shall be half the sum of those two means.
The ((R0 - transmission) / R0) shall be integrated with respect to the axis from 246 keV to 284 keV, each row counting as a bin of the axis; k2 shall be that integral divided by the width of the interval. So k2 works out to -0.063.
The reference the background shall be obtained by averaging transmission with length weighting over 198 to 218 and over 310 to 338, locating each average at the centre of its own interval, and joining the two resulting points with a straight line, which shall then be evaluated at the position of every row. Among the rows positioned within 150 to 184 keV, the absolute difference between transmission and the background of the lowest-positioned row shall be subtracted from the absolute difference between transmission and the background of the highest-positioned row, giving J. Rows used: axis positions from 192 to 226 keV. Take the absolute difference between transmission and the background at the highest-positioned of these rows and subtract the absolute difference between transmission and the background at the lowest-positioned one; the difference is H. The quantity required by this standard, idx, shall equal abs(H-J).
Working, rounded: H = -4.1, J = -10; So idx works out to 6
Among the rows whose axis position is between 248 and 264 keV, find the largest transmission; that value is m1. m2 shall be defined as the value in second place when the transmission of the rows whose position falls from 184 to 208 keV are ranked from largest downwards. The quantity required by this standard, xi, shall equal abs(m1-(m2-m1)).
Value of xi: 103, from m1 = 100.9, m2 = 98.75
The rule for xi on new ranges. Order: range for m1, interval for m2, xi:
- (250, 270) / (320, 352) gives 113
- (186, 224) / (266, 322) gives 102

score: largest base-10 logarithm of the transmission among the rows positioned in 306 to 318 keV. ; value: 1.94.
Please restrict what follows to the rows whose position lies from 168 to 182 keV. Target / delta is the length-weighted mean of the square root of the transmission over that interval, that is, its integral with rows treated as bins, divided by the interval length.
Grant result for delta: 9.52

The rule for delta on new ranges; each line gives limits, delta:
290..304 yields 9.62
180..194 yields 9.69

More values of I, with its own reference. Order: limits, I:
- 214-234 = 217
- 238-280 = 249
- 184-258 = 249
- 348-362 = 353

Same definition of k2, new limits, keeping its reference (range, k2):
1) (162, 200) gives -0.050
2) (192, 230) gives -0.050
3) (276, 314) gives -0.056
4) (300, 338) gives 0.073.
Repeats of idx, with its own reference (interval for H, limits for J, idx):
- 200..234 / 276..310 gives 16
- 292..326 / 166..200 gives 14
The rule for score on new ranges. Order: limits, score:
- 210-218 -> 1.98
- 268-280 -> 2.00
